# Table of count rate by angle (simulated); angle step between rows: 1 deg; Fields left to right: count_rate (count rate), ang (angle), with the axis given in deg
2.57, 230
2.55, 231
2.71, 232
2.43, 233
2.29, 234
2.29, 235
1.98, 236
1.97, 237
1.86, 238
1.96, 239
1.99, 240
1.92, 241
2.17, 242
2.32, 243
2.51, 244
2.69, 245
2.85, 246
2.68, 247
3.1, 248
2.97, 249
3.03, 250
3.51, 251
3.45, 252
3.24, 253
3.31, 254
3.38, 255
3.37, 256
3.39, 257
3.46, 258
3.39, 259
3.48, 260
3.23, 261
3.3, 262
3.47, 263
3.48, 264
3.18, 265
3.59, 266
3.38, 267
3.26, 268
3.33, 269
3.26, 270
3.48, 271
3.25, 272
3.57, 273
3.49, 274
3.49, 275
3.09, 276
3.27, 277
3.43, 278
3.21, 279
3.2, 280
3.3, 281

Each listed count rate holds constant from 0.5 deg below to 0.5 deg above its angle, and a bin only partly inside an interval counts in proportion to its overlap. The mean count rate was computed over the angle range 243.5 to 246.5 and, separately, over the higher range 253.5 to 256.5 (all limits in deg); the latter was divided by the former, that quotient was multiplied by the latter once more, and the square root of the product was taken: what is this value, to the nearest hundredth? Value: 2.05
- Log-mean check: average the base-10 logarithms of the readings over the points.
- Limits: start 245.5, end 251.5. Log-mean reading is 0.479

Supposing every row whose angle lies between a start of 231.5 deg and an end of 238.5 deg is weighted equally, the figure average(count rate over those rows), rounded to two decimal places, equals 2.22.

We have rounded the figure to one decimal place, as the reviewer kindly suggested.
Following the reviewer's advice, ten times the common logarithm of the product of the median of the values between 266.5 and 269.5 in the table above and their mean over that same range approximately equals 10.4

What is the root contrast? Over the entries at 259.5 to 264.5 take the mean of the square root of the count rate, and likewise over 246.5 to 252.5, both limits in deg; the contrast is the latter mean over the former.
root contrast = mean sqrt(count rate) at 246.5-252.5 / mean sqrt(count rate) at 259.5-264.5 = 0.96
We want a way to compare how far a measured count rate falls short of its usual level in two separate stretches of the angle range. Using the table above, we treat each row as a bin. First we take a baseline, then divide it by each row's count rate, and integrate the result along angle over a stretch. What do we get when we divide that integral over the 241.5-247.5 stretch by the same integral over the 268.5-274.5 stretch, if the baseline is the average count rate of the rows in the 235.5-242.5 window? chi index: 1.35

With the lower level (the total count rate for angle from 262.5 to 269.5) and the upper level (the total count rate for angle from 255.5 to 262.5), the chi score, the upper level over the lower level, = 1.00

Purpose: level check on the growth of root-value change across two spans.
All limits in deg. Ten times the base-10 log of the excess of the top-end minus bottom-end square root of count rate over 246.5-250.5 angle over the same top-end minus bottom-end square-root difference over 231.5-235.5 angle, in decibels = -6.3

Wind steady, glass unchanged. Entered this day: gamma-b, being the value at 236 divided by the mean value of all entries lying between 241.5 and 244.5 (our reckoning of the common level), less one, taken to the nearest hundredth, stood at -0.15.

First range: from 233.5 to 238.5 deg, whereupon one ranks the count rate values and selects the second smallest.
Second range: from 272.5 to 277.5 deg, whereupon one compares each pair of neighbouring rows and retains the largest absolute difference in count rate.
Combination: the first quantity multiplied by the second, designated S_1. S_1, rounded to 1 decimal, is 0.8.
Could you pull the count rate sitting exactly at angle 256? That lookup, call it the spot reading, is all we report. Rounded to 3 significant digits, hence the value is 3.37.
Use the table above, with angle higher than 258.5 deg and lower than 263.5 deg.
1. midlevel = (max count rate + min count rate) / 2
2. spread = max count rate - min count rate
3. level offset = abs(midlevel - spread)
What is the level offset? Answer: 3.1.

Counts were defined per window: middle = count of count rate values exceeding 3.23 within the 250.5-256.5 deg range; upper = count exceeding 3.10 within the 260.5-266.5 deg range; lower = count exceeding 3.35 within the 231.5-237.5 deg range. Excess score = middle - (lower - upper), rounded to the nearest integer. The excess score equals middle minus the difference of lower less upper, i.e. 12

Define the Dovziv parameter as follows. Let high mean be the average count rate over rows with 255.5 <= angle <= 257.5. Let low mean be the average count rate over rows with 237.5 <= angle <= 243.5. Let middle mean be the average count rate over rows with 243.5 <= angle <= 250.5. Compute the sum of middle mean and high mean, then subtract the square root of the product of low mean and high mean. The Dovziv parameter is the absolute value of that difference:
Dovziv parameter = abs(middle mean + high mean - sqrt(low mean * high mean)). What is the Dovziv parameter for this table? 3.6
